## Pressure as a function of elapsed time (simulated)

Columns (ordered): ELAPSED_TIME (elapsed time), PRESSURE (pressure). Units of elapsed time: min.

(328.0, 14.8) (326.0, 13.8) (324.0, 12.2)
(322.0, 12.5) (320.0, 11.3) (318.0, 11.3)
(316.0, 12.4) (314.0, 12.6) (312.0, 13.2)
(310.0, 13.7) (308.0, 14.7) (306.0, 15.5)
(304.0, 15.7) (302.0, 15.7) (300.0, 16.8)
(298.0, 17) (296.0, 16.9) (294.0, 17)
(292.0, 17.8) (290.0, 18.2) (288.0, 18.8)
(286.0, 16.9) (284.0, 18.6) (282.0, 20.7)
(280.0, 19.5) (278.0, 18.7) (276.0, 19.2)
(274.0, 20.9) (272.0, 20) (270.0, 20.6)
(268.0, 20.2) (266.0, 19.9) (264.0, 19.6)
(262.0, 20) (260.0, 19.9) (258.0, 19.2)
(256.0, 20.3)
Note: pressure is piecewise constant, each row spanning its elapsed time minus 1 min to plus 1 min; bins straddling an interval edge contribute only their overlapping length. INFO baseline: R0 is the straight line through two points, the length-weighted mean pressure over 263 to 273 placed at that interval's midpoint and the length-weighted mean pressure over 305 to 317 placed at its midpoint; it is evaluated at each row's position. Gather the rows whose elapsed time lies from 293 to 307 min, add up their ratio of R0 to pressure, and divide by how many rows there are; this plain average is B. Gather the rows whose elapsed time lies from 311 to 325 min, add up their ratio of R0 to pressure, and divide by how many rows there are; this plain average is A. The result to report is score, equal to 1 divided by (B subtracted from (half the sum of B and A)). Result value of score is 20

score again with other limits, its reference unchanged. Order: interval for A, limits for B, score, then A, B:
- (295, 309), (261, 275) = -34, 0.94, 1.00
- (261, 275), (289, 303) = 32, 1.00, 0.93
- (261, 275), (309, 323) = -41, 1.00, 1.04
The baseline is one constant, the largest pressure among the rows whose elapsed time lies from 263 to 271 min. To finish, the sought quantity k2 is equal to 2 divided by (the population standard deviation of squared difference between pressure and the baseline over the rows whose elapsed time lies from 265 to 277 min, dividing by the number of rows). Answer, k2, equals 3.0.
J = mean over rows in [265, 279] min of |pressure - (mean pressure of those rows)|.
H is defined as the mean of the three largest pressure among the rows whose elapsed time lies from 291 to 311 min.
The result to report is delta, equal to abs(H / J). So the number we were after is 30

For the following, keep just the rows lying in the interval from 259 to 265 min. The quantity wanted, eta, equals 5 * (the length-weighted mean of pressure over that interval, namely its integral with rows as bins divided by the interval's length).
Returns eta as 99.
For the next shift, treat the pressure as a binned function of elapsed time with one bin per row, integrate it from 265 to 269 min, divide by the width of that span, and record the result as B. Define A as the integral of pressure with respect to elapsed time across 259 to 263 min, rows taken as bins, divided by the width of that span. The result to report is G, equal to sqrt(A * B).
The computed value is 20.0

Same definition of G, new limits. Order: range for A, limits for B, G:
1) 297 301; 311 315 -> 14.8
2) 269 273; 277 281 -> 19.7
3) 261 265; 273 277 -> 19.9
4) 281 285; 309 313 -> 16.3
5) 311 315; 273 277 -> 16.1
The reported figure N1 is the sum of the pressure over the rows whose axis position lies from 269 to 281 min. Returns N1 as 119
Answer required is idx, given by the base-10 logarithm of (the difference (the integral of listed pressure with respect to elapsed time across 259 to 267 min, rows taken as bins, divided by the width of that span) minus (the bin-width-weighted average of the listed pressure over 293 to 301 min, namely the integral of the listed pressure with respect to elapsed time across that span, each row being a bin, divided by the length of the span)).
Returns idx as 0.47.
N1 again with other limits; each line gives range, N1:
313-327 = 86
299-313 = 105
